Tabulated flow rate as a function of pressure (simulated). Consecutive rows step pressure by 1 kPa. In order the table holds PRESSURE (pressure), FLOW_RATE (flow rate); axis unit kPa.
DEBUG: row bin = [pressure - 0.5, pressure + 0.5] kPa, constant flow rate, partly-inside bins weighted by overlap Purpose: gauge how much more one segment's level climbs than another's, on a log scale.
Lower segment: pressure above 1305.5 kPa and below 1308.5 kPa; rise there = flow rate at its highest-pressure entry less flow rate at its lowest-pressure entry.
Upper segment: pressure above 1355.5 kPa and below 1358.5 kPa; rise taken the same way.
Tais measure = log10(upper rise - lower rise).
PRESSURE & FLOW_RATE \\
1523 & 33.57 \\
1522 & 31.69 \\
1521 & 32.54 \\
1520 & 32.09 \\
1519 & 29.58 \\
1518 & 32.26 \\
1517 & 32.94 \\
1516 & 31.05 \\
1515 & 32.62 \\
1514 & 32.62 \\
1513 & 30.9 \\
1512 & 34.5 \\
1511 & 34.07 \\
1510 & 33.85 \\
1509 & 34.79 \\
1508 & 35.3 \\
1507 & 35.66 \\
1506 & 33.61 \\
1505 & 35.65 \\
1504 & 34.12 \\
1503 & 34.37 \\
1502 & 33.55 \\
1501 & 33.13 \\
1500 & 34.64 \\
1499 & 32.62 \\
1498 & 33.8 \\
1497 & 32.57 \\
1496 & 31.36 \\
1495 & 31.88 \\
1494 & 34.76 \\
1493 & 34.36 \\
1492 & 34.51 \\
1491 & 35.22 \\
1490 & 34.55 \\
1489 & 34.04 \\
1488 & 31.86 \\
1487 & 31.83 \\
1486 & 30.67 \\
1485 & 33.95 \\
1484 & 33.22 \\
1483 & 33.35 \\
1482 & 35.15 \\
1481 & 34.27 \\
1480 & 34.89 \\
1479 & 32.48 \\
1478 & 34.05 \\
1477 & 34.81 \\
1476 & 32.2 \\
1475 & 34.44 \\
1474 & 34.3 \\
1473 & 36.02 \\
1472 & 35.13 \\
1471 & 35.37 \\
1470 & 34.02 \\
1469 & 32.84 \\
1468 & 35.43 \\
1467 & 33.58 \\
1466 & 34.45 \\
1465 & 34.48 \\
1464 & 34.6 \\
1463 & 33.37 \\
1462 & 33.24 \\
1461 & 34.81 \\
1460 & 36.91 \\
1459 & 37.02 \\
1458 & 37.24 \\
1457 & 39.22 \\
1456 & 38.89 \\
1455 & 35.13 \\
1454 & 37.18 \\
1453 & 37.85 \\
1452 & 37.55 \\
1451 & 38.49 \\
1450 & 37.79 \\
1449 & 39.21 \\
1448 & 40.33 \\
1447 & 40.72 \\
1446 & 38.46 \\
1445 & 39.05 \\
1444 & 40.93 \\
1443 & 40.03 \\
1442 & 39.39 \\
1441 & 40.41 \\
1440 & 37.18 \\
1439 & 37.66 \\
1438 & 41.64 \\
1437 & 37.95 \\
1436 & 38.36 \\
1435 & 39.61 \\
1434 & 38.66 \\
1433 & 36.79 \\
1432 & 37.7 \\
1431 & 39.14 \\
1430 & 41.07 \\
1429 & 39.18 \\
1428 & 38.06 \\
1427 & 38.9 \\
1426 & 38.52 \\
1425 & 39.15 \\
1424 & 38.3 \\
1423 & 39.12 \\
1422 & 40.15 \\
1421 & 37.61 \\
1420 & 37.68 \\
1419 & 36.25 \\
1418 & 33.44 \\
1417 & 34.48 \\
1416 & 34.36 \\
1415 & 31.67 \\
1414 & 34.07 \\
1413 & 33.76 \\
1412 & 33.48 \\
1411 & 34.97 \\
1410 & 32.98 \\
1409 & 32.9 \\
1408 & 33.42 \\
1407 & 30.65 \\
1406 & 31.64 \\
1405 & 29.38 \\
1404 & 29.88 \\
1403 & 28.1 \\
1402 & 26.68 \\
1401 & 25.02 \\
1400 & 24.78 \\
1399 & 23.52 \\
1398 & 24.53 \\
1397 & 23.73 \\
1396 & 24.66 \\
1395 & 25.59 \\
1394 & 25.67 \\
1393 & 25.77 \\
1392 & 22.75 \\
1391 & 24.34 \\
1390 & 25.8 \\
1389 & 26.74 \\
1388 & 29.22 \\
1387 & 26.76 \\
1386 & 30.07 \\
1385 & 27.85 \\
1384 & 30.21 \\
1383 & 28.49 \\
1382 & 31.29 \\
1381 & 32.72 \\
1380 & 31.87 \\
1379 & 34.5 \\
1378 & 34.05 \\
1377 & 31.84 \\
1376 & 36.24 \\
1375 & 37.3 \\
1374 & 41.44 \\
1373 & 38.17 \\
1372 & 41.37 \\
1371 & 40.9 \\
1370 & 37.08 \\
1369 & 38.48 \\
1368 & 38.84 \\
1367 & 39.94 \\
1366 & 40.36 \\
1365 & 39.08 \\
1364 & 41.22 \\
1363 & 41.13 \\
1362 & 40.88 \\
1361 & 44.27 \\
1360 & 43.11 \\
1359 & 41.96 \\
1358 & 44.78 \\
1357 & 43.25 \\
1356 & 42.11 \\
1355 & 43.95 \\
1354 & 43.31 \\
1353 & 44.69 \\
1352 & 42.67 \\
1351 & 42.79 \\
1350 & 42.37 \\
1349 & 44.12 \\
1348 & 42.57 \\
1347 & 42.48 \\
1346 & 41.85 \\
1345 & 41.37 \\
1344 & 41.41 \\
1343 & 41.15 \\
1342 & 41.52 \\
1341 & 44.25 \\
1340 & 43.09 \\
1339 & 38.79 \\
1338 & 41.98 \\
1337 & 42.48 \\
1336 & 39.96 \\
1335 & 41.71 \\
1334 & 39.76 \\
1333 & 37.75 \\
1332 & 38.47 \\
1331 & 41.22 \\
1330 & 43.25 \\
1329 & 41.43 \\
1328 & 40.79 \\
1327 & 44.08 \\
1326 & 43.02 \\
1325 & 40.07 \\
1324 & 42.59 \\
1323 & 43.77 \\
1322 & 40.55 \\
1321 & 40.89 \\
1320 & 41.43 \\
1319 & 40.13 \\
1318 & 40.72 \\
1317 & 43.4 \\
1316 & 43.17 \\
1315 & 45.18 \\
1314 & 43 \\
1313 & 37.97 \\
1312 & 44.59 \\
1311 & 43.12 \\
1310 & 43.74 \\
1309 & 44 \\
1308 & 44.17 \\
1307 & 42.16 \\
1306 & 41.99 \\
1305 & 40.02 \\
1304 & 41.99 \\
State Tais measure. -0.3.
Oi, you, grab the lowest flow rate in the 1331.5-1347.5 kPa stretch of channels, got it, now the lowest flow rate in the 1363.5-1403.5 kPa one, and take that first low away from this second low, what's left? -15.0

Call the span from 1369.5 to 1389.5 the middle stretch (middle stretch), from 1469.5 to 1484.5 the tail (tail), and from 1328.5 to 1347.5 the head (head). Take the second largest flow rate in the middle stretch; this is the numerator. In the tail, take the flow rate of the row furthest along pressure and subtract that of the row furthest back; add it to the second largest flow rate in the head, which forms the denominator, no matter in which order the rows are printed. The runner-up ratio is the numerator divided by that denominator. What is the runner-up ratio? 0.97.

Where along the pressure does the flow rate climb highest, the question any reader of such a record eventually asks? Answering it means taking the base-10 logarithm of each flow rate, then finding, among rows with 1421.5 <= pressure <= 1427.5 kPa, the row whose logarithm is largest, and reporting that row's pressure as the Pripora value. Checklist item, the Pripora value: 1422 kPa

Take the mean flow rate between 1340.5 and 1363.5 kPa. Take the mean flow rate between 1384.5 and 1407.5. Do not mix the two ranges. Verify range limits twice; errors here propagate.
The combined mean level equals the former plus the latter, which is 69.4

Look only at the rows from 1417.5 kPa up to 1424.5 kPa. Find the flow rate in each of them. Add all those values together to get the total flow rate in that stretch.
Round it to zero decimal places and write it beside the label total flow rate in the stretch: 263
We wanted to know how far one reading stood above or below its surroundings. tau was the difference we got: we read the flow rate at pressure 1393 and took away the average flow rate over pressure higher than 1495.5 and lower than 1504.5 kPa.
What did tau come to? -7.6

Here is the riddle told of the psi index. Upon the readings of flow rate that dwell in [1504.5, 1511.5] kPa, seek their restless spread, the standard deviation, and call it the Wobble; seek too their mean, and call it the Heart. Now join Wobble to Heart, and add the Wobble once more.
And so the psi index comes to 36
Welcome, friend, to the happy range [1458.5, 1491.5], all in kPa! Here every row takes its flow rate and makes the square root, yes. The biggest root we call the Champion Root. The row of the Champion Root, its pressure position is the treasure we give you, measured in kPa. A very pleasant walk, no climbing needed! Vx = 1459 kPa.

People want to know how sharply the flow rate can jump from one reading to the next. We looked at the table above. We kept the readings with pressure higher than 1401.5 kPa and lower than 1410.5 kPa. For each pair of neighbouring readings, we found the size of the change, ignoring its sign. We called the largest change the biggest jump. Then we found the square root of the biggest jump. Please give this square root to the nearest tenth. 1.7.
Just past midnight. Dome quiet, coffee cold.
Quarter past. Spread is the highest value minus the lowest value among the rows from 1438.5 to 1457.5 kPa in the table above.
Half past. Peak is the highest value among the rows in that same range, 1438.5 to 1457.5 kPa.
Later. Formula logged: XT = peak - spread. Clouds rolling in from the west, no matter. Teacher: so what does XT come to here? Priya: 35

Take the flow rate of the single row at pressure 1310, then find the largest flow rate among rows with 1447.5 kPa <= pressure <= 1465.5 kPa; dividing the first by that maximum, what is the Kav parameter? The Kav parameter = 1.08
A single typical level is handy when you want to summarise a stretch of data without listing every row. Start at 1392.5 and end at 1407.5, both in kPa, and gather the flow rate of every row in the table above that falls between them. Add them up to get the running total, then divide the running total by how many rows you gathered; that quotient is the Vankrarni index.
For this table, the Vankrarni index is 26.6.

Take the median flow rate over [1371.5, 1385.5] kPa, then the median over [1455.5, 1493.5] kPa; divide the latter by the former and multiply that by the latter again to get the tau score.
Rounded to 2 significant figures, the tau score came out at 36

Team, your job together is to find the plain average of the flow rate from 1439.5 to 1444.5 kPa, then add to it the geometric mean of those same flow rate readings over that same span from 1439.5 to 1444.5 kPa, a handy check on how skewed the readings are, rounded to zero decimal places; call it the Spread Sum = 79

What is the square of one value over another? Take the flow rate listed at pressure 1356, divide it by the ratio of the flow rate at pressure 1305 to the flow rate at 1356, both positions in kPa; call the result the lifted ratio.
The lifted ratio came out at 44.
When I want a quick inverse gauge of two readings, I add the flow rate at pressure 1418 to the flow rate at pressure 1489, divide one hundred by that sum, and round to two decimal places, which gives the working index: 1.48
